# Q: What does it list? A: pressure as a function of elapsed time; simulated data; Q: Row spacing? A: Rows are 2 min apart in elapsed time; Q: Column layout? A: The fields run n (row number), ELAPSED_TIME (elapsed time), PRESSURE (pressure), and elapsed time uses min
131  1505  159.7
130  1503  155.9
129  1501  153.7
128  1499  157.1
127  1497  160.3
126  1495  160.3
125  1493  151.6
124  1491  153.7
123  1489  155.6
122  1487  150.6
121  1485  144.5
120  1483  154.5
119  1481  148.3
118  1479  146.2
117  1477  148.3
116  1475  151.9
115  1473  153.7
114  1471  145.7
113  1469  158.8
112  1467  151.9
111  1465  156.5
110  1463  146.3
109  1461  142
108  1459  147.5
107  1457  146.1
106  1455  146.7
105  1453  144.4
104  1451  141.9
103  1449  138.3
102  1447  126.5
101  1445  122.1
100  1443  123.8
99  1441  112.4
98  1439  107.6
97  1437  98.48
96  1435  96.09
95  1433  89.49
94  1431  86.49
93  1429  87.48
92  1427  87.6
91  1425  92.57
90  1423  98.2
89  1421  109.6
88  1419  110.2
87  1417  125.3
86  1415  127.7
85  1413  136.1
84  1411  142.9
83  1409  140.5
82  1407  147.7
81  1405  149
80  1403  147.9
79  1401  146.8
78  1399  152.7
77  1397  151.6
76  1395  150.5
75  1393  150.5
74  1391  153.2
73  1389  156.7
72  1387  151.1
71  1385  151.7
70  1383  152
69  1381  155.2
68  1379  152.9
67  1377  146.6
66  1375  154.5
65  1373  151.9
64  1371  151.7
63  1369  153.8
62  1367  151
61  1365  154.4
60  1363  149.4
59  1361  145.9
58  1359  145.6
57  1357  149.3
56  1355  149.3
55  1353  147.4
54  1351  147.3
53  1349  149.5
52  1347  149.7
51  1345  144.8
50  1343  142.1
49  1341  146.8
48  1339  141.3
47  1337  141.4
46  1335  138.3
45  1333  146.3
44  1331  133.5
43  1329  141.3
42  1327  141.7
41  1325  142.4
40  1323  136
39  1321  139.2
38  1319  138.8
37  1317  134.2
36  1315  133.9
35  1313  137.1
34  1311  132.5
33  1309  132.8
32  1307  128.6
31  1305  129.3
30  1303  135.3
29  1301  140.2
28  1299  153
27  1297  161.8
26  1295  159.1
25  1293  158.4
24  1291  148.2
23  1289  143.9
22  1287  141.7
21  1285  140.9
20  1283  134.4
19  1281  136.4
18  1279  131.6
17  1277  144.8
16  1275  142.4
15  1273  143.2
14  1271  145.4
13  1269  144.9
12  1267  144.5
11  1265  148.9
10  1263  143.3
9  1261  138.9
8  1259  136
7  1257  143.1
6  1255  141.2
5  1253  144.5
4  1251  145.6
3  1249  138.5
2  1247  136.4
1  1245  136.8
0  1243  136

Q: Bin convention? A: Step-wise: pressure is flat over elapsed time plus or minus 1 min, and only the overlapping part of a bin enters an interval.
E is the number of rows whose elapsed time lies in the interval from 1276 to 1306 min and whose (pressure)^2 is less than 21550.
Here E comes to 10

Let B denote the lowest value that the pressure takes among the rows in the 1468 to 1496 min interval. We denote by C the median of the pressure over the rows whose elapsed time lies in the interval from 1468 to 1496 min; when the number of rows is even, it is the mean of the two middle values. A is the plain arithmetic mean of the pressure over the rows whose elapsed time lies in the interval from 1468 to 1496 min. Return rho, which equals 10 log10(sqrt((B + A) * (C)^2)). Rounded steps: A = 152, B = 144.5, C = 152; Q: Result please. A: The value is 34.2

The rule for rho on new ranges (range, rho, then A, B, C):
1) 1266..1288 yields 33.7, 141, 131.6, 142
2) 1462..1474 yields 34.2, 152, 145.7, 153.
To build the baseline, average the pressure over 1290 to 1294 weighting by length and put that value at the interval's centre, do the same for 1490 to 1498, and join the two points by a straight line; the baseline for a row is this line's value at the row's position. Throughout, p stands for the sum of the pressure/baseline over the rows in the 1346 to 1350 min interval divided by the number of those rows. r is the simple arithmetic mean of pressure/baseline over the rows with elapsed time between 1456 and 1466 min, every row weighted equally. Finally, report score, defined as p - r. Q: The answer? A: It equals 0.02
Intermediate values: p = 0.97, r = 0.95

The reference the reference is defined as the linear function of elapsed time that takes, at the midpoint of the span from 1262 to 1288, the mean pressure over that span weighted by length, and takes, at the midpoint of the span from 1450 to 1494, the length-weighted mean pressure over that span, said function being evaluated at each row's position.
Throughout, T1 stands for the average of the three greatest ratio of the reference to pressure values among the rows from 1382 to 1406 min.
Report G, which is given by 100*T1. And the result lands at 99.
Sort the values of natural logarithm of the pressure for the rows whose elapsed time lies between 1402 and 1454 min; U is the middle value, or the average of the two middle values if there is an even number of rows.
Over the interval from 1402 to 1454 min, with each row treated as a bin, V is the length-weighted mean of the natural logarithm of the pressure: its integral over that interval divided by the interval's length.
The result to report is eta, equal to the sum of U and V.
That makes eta 9.6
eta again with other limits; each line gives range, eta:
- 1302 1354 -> 9.9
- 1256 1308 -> 9.9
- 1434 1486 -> 9.9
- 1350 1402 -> 10.0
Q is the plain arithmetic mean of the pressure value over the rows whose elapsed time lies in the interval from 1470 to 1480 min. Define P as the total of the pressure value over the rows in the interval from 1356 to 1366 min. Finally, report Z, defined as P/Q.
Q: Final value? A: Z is 4.99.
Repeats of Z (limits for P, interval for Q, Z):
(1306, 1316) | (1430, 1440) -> 6.95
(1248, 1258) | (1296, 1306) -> 4.95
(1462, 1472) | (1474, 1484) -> 5.07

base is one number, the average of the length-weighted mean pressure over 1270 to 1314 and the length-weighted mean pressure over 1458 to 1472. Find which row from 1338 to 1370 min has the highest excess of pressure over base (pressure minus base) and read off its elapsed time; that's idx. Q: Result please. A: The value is 1365 min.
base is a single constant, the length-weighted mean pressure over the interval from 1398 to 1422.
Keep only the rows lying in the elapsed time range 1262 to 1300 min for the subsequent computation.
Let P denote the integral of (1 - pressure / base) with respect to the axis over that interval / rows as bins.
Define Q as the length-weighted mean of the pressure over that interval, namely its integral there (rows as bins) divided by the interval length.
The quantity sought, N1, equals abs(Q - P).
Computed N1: 148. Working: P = -2.6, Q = 146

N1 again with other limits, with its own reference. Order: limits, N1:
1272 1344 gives 143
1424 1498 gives 133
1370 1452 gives 128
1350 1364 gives 149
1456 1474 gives 152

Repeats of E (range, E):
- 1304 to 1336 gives 16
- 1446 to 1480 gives 10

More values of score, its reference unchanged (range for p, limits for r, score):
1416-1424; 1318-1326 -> -0.19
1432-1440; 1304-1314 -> -0.23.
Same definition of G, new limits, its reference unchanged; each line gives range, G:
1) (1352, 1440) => 169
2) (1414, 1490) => 169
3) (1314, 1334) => 107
